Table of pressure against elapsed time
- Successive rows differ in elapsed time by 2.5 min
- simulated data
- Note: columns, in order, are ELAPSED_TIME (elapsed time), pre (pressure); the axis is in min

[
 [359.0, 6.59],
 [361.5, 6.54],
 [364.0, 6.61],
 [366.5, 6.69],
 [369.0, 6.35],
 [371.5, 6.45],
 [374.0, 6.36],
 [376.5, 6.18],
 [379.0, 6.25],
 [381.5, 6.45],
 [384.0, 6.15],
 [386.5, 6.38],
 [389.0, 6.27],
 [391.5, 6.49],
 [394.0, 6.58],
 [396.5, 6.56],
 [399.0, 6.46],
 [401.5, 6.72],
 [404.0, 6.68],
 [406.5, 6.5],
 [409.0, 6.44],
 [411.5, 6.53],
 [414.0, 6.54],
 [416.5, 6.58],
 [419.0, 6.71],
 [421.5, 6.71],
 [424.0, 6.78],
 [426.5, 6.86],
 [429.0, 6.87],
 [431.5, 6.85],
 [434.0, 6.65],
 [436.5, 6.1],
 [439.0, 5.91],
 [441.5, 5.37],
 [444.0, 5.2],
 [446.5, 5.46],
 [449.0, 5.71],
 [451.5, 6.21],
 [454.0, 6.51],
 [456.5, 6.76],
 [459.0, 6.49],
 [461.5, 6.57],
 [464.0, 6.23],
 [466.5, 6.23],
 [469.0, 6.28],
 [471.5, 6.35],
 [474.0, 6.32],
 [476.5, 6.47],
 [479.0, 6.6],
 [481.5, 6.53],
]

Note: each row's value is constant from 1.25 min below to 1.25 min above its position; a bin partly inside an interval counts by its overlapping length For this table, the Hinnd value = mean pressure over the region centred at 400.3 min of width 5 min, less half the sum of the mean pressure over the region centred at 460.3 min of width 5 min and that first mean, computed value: 0.03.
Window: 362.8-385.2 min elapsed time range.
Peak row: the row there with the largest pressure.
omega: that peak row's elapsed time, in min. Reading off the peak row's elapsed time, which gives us 366.5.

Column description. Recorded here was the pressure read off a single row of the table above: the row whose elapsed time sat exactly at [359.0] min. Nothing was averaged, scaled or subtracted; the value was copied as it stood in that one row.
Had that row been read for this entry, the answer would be 6.59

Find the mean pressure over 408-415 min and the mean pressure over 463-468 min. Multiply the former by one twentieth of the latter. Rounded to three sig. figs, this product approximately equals 2.03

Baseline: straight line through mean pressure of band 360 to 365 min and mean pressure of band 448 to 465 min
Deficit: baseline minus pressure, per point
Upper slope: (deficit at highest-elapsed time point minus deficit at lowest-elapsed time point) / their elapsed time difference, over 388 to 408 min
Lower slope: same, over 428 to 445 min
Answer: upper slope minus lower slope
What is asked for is -0.12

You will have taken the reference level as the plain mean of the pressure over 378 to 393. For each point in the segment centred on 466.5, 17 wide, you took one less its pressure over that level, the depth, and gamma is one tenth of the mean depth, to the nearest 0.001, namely 0.000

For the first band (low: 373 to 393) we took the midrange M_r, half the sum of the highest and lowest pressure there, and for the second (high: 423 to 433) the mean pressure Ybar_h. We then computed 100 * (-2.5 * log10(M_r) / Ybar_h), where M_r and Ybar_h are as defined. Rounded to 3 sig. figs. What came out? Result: -29.3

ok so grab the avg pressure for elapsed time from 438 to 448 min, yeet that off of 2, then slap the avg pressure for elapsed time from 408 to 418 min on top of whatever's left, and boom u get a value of 3.0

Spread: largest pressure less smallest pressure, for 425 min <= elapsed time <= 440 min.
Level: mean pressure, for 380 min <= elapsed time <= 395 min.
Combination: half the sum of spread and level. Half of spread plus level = 3.7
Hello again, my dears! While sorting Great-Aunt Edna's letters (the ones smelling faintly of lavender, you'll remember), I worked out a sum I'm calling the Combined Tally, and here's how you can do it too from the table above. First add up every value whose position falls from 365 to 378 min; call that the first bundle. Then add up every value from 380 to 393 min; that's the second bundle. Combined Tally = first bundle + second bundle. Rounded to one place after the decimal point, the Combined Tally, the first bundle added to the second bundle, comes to 63.8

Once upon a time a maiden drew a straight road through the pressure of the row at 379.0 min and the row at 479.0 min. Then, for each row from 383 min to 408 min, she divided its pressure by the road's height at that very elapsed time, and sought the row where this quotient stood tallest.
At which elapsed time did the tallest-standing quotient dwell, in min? 401.5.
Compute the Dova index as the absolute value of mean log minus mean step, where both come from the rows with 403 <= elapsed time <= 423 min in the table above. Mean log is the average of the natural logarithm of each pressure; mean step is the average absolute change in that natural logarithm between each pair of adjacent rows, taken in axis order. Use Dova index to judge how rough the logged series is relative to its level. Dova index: 1.87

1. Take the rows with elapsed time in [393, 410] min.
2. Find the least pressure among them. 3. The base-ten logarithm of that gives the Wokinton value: 0.809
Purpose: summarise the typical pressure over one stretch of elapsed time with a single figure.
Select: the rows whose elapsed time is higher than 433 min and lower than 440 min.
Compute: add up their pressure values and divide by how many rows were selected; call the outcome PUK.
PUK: 6.22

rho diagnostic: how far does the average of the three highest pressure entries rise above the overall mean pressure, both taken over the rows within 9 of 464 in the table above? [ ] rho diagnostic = 0.19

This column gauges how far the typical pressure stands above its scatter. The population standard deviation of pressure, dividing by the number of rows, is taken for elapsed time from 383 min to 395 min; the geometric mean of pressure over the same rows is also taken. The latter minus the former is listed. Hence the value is 6.22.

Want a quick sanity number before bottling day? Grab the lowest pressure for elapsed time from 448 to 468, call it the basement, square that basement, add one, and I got 34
